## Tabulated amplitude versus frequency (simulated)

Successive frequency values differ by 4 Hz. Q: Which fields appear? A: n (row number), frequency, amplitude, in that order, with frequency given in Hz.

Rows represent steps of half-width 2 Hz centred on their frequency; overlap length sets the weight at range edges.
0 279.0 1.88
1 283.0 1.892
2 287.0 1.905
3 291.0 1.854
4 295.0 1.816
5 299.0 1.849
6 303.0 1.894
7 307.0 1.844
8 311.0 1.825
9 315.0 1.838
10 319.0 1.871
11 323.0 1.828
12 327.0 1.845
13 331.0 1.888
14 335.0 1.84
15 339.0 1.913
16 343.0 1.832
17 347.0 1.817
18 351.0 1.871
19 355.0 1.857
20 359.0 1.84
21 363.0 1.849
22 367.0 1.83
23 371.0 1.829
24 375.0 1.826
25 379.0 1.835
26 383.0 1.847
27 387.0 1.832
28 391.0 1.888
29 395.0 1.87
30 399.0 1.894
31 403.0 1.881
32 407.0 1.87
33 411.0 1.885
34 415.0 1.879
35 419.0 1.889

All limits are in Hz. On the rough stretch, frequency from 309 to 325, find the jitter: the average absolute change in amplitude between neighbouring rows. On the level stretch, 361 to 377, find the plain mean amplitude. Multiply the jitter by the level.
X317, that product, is 0.05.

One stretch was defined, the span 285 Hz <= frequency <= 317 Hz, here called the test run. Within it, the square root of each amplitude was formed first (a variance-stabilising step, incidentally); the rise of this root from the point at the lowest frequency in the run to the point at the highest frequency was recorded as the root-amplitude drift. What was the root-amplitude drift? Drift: -0.024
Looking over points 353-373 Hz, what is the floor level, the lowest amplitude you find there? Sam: 1.829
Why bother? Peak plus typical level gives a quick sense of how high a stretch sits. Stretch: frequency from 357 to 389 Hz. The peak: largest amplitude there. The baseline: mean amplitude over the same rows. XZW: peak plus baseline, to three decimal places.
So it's 3.685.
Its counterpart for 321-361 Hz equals 3.766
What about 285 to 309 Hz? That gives 3.765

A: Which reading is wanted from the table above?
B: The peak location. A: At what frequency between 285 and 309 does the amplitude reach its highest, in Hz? 287.0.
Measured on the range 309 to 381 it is 339.0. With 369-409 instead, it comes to 399.0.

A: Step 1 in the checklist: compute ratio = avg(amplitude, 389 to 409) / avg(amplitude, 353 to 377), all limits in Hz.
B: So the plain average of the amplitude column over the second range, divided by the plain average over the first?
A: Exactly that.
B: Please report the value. 1.02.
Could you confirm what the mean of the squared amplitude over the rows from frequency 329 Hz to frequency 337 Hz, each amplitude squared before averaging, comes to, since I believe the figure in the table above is 3.48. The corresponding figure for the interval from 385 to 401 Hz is 3.50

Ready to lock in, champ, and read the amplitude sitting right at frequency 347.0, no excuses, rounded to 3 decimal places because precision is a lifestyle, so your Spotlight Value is 1.817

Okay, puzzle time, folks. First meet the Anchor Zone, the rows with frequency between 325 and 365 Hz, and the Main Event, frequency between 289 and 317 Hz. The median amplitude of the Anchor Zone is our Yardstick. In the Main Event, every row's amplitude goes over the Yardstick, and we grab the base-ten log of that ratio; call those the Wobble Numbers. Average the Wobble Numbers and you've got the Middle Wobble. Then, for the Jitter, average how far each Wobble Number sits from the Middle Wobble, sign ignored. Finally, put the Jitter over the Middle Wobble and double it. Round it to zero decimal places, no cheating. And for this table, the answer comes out -24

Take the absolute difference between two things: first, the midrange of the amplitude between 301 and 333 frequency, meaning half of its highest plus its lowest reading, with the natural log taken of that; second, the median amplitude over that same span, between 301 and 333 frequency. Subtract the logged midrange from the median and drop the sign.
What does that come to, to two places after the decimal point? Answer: 1.22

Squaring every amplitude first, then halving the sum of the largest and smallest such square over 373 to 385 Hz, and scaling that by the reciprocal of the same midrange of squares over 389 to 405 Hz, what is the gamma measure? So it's 0.95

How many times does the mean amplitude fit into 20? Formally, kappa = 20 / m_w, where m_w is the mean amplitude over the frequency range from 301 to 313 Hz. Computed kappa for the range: 10.8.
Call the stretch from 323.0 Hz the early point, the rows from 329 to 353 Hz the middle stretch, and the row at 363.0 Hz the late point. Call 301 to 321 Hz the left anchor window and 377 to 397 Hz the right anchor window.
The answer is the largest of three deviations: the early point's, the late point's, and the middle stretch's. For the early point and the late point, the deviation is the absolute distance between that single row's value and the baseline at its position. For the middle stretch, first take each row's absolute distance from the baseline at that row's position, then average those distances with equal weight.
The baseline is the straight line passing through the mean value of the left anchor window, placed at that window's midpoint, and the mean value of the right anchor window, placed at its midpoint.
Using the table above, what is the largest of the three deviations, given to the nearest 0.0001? 0.0305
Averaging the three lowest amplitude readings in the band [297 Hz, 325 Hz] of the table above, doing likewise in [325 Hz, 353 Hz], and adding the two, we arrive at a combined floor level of 3.660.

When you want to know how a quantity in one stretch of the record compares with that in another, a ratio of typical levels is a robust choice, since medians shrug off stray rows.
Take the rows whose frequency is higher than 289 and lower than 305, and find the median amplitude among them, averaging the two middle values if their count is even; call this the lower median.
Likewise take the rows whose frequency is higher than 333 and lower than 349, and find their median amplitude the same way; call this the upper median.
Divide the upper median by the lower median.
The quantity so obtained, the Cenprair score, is 0.99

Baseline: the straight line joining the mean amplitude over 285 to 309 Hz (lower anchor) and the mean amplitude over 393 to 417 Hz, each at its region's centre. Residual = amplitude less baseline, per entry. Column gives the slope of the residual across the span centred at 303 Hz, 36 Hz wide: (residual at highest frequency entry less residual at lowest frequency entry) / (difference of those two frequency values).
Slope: -0.0012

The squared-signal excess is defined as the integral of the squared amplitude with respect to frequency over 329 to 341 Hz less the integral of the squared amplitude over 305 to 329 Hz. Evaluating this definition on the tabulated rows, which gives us -39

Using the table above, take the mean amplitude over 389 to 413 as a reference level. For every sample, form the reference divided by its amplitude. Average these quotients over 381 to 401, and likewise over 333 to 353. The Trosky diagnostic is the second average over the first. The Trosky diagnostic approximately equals 1.01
